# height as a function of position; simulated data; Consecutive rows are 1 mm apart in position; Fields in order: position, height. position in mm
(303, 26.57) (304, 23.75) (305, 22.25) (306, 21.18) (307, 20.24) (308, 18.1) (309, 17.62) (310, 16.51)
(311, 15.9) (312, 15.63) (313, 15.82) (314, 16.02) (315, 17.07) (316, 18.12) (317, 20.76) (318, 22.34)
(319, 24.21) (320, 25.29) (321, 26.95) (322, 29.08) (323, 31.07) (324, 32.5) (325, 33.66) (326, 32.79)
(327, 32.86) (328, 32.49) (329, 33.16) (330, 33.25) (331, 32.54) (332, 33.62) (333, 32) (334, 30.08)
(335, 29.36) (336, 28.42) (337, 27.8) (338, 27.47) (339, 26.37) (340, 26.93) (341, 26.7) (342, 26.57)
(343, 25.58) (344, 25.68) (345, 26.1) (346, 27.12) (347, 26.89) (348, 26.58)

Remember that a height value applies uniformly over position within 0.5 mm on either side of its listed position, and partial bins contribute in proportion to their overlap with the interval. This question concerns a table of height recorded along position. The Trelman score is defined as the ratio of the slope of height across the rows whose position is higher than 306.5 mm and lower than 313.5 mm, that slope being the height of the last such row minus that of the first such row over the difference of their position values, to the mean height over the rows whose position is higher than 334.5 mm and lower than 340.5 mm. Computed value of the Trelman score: -0.027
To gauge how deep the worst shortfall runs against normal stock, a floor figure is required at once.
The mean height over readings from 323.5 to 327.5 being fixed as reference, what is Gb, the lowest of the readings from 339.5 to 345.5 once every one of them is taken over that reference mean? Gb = 0.78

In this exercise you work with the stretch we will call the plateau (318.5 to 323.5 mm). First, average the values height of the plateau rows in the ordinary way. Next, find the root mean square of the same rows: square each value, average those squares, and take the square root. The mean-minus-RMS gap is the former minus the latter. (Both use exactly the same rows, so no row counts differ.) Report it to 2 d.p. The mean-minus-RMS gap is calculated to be -0.11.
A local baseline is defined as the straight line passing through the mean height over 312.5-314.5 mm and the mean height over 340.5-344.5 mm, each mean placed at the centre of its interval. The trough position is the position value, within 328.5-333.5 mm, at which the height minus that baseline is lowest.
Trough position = 333 mm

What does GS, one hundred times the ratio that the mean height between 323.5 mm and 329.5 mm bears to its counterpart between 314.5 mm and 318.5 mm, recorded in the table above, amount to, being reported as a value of 168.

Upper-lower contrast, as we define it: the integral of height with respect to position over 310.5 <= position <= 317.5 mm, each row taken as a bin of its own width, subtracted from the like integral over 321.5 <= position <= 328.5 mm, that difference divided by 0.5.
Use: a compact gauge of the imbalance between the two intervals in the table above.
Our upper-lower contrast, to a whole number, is 210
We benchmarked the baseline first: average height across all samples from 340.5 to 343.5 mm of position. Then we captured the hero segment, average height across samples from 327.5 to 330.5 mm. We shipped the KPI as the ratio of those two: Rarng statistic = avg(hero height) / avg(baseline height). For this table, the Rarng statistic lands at 1.3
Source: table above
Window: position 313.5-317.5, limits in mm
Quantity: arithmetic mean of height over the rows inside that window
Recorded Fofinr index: 18.0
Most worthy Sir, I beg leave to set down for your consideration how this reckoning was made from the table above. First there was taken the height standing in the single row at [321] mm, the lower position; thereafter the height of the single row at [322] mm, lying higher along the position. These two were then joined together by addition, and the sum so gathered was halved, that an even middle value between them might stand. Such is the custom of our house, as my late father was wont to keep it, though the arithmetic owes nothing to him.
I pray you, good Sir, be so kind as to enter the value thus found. 28.0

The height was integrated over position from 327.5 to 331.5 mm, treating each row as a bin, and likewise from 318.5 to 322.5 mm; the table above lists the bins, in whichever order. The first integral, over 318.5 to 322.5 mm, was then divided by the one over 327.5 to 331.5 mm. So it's 0.80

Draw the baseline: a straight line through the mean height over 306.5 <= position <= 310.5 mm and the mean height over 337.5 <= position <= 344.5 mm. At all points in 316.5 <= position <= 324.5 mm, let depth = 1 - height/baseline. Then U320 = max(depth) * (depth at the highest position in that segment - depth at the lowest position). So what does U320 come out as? 0.010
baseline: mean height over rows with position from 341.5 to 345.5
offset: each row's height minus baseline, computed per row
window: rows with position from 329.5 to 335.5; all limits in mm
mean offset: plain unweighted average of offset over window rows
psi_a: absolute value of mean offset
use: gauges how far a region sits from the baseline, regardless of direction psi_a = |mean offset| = 5.8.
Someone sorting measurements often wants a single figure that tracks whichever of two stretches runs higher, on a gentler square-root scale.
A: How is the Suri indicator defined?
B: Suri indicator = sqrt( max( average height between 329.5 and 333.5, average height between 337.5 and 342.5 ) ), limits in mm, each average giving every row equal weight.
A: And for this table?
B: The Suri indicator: 5.73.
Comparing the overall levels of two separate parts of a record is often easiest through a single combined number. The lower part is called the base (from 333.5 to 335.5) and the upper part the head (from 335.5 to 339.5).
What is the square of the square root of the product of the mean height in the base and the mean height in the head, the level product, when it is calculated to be 818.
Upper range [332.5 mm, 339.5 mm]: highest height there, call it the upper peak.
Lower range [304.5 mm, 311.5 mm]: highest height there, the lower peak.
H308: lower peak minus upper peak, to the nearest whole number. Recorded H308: -10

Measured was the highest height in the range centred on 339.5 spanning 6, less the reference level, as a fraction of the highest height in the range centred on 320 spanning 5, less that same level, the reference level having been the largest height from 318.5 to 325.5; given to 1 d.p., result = 1.3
